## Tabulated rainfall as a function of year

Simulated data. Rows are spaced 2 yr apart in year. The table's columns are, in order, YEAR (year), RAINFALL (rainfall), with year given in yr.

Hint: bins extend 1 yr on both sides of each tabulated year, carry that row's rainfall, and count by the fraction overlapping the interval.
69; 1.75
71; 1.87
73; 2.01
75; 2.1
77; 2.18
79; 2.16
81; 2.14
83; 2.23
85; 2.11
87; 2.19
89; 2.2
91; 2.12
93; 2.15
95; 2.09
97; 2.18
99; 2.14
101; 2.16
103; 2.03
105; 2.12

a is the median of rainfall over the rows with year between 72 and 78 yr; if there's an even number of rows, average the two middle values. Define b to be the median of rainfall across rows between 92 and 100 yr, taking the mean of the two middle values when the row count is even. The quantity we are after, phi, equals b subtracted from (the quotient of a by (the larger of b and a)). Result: -1.17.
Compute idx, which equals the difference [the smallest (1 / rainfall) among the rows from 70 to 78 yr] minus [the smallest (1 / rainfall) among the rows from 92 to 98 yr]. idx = 0.000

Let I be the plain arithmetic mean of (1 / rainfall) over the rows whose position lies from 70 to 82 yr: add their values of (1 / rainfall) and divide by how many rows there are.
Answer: 0.483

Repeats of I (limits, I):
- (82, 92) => 0.461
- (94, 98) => 0.469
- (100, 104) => 0.478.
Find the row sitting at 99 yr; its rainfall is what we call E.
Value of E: 2.14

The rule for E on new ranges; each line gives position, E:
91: 2.12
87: 2.19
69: 1.75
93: 2.15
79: 2.16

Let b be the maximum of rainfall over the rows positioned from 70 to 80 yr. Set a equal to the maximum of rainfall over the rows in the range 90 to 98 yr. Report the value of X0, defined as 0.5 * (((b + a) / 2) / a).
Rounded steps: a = 2.18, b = 2.18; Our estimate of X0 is 0.500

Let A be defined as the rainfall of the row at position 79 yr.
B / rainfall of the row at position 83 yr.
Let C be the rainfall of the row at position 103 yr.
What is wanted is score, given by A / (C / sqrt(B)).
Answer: 1.59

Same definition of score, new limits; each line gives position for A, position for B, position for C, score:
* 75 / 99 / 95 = 1.47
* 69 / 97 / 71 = 1.38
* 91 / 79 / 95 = 1.49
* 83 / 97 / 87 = 1.50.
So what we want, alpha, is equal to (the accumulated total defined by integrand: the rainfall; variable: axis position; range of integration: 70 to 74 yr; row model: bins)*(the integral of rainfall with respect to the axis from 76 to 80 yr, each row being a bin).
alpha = 67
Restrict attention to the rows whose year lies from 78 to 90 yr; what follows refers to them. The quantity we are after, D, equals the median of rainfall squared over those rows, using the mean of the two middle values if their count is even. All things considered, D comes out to 4.73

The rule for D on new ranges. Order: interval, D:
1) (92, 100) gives 4.60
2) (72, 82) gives 4.58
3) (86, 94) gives 4.71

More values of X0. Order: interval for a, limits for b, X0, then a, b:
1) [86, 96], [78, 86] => 0.503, 2.2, 2.23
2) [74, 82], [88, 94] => 0.502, 2.18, 2.2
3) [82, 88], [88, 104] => 0.497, 2.23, 2.2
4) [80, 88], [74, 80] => 0.494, 2.23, 2.18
